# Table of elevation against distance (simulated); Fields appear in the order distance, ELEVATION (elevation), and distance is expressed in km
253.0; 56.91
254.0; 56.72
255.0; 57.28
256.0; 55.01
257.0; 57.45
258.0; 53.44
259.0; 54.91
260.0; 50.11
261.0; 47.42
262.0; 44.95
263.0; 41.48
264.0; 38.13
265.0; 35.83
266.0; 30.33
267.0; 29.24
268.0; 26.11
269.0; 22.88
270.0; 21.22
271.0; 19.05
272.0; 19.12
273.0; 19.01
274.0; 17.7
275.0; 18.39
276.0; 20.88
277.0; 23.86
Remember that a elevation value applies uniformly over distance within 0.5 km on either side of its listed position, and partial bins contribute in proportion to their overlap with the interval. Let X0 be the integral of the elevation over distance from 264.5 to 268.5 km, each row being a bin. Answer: 122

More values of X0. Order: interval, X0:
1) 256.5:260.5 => 216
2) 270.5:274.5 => 75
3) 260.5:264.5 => 172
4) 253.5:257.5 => 226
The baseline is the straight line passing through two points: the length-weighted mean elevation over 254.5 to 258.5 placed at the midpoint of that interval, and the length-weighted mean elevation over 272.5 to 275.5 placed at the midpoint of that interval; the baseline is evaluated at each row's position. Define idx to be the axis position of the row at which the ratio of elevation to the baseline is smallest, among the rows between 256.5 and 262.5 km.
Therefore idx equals 258.0 km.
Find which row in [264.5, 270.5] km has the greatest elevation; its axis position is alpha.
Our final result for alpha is 265.0 km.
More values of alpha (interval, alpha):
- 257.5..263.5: 259.0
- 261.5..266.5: 262.0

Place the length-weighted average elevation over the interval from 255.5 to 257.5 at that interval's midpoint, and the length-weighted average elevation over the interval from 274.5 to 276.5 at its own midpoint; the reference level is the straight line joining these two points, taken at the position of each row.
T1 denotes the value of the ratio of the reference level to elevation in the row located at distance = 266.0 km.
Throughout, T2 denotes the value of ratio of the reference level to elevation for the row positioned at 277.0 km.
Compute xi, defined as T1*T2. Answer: 0.9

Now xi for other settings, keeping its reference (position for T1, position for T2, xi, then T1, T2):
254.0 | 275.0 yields 1.2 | 1.1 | 1.12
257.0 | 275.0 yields 1.1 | 1.0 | 1.12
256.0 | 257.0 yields 1.0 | 1.0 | 0.96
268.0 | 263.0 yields 1.4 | 1.3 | 1.05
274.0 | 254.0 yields 1.4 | 1.3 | 1.08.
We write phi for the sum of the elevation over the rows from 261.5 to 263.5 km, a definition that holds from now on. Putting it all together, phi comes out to 86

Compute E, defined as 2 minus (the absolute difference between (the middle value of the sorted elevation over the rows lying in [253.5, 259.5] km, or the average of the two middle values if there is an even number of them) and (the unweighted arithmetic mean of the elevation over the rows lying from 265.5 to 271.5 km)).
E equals -29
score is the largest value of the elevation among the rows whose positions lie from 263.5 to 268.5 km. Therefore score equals 38.13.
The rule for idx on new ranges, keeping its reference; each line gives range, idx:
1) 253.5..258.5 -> 254.0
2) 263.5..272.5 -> 271.0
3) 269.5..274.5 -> 271.0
